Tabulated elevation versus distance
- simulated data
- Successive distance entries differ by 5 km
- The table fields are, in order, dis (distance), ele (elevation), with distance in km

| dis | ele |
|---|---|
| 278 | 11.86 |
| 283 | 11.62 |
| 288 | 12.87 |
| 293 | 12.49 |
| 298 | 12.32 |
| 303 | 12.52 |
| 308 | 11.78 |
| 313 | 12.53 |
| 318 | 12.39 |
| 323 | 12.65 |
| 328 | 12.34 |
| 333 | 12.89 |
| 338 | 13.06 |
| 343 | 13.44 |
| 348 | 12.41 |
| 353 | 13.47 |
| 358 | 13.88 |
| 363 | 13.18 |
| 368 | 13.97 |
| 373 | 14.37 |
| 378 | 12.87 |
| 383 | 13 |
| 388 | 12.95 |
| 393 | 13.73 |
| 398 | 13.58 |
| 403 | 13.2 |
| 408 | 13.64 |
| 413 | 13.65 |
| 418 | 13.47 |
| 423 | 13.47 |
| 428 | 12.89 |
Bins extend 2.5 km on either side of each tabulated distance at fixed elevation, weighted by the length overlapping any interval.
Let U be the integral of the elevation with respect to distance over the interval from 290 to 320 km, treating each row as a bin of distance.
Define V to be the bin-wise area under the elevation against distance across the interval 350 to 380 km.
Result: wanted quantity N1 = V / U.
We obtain 1.10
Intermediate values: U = 370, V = 408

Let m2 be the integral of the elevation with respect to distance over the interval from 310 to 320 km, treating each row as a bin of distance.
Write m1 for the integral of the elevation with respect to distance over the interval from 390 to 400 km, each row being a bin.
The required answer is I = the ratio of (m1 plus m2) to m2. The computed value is 2.10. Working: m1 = 136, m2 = 124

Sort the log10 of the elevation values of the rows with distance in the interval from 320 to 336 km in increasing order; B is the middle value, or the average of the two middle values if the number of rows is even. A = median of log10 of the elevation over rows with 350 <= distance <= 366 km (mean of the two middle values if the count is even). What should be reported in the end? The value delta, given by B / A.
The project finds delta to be 0.98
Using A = 1.13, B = 1.10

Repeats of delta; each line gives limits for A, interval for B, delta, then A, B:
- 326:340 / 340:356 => 1.02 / 1.11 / 1.13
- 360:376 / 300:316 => 0.96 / 1.15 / 1.10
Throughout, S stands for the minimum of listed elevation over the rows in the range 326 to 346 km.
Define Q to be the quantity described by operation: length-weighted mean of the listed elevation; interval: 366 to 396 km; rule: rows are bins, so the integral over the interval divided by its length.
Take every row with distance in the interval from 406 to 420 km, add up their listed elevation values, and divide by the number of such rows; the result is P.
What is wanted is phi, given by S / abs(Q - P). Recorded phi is 111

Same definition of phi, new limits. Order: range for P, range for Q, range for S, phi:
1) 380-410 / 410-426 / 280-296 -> 71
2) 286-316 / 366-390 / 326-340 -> 12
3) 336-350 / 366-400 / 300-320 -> 23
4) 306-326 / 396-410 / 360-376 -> 12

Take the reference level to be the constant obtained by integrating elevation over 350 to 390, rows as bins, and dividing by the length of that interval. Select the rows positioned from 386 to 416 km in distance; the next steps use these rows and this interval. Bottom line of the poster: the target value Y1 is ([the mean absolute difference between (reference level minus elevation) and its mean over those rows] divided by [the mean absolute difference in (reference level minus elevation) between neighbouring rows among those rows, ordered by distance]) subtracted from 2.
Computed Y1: 1.27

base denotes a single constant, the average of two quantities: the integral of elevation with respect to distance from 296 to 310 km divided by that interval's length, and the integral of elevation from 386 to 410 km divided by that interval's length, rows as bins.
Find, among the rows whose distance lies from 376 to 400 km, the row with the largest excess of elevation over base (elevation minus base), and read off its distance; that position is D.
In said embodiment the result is 393 km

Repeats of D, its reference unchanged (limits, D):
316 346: 343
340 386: 373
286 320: 288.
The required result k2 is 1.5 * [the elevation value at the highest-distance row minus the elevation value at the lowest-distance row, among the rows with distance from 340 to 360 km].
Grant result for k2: 0.7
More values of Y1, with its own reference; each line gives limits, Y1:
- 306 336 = 1.35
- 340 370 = 1.50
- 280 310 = 1.31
